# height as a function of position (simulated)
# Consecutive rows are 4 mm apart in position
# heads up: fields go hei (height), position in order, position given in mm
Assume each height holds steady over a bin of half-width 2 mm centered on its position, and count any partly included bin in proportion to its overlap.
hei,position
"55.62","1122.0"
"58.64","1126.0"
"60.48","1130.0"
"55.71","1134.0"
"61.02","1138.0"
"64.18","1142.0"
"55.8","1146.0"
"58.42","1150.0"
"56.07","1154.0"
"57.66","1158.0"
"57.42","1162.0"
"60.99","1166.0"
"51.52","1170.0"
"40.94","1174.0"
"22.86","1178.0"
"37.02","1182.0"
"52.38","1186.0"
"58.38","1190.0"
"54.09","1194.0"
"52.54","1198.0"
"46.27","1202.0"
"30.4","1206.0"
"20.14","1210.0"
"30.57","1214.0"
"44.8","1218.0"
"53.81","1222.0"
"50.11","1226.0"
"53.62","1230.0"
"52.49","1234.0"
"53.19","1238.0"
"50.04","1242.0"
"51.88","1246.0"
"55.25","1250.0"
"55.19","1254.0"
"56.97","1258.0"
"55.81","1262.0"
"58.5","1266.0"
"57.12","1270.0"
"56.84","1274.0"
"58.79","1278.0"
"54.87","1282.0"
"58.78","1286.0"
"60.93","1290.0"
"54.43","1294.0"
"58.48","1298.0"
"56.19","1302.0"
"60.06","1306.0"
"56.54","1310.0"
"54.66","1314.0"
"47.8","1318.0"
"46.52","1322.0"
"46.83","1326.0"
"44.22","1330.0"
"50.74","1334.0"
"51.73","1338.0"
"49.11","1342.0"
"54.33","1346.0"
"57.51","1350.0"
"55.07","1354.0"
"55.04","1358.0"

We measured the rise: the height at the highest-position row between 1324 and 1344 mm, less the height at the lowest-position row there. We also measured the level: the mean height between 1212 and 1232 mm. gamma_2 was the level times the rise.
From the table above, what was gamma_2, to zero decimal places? 106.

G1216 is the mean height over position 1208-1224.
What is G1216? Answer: 37.3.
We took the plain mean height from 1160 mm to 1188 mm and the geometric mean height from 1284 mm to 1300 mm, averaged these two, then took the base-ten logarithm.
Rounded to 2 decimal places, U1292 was 1.72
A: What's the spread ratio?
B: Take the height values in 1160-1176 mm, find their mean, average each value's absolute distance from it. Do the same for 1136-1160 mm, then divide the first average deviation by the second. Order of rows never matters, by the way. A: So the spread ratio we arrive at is 2.6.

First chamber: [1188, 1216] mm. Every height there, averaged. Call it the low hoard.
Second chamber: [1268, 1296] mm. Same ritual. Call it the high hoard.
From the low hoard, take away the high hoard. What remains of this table -16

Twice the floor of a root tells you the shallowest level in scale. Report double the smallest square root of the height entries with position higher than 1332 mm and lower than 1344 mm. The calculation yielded 14.0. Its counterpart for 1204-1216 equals 9.0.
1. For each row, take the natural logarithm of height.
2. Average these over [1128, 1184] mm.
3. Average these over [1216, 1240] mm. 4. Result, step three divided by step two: 1.00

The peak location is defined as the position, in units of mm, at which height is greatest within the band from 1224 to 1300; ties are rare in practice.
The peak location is 1290.0 mm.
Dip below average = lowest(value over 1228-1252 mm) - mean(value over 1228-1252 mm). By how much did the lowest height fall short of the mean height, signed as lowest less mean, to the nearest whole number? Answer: -3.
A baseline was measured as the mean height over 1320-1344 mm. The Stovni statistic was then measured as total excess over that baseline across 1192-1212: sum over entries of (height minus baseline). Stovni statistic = -38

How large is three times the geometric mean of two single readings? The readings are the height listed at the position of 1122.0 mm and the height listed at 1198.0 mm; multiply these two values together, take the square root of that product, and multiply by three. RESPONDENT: 162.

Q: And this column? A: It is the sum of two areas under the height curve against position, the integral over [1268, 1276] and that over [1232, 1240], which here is 879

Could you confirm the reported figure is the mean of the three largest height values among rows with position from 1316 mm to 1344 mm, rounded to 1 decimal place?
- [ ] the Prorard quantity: 50.5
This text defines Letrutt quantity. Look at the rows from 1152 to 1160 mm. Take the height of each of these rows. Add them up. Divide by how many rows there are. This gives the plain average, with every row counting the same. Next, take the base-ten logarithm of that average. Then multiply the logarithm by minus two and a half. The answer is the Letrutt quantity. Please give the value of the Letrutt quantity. -4.39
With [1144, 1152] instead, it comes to -4.39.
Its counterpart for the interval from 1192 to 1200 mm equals -4.32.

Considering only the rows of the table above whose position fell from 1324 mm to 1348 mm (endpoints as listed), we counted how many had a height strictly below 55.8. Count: 6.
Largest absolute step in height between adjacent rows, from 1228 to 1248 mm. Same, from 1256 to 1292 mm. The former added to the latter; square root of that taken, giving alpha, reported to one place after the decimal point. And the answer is 2.7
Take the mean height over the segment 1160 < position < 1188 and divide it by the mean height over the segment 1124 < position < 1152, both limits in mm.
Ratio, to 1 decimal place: 0.8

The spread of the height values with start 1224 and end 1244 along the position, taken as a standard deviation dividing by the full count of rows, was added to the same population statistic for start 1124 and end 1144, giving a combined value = 4.3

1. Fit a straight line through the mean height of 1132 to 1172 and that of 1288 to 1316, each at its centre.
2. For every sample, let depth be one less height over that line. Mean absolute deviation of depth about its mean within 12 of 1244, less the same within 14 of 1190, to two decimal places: -0.13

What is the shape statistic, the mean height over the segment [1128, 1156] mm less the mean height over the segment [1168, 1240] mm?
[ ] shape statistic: 14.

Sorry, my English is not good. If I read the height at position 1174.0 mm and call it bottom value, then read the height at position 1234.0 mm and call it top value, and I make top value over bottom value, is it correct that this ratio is 1.28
